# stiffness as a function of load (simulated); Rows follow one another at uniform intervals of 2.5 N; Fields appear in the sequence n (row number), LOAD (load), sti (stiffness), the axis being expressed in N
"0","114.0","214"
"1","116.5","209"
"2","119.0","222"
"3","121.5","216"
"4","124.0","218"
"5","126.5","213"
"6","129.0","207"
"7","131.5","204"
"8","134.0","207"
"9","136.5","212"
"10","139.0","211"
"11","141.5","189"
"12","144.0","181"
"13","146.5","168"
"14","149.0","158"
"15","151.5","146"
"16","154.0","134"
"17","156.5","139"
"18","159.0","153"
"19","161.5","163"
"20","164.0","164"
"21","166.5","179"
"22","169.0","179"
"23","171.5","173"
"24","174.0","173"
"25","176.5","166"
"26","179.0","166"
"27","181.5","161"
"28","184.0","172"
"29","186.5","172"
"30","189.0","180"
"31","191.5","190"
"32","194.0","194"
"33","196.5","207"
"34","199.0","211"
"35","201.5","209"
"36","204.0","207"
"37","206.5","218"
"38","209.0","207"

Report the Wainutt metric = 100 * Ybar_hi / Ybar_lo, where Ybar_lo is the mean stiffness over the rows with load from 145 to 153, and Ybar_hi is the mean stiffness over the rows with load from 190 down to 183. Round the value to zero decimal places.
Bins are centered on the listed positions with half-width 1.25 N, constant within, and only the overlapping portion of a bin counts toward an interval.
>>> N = 111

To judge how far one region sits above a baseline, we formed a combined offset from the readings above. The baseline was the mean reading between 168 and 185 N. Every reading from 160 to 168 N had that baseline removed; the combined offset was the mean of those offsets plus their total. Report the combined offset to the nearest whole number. -5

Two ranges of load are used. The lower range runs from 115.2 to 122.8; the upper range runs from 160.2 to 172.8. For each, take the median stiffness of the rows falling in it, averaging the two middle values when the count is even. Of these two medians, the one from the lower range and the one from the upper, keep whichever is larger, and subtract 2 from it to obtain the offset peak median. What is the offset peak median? 214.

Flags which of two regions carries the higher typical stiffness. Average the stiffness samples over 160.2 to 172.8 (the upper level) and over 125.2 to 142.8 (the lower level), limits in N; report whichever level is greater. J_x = 206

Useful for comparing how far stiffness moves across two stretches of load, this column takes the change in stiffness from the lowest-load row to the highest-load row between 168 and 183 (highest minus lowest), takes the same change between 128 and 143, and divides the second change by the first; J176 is 1.0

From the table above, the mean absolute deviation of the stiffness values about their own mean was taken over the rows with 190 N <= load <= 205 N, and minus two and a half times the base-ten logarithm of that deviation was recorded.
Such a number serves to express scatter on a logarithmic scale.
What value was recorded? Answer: -2.2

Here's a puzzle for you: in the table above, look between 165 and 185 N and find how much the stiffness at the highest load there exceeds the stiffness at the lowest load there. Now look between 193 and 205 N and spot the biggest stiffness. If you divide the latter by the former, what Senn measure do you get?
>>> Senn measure -30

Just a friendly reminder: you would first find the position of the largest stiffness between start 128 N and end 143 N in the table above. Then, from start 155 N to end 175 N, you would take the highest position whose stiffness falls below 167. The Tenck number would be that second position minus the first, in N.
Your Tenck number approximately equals 27.5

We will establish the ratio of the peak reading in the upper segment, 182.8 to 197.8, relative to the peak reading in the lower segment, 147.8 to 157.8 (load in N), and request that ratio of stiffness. 1.31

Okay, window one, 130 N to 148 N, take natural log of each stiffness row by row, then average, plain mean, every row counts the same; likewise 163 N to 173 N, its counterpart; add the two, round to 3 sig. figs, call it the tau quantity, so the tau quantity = 10.4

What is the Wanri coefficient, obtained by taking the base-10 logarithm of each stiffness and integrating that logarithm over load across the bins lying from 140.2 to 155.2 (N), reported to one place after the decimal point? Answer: 33.1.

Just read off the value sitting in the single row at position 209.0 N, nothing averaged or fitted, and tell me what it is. 207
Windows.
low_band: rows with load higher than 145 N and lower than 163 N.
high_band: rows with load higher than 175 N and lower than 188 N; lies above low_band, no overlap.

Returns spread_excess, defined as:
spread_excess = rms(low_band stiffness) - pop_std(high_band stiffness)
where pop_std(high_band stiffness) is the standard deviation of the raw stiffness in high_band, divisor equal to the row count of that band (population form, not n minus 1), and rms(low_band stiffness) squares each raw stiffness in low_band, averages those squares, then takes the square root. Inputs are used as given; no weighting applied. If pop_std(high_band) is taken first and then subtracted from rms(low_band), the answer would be 148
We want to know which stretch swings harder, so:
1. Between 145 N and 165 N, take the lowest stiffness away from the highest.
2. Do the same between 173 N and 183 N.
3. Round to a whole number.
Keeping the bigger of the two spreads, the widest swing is 34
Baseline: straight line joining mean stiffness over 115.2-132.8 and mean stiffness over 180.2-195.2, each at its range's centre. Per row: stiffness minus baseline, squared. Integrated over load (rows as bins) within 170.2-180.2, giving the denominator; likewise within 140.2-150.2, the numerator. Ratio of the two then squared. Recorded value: 12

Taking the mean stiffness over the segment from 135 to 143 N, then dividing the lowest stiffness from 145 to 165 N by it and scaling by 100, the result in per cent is 66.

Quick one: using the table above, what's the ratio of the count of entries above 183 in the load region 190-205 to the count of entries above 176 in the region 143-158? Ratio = 6.0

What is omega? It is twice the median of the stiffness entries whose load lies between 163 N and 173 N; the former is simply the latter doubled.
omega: 352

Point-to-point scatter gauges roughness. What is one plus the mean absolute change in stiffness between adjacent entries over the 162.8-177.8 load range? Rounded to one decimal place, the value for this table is 6.6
